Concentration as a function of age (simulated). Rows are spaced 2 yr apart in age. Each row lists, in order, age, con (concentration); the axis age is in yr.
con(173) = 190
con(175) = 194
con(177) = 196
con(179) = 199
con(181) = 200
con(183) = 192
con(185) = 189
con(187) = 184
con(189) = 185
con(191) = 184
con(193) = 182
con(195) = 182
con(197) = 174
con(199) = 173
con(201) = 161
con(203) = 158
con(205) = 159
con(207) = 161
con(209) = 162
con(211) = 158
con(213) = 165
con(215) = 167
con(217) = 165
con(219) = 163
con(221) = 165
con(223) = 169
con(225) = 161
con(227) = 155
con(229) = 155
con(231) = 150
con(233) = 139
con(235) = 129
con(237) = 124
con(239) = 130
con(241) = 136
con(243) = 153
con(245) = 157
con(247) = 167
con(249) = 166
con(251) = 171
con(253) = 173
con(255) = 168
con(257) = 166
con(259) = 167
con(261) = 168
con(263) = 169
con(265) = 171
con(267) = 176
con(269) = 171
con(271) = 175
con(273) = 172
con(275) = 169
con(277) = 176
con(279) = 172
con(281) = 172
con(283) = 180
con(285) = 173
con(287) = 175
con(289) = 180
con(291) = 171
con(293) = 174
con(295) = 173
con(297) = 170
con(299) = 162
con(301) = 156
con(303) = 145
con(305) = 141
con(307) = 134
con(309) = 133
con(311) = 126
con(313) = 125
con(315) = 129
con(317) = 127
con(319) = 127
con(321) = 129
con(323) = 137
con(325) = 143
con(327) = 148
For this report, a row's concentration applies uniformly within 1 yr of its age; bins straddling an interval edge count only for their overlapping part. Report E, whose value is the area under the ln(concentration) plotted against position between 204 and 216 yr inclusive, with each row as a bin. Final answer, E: 61.0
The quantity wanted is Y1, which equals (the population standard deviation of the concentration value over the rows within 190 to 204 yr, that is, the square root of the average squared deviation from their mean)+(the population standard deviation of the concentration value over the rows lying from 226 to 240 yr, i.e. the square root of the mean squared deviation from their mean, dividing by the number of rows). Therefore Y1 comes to 21.8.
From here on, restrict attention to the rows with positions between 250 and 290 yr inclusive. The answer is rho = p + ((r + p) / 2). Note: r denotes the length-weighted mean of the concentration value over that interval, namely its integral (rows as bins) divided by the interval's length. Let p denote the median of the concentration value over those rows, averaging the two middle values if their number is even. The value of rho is 344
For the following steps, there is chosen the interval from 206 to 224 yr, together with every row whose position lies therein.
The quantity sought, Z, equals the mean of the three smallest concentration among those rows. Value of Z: 160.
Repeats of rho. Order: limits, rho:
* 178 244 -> 327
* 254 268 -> 337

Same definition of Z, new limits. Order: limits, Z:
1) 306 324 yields 126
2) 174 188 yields 188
